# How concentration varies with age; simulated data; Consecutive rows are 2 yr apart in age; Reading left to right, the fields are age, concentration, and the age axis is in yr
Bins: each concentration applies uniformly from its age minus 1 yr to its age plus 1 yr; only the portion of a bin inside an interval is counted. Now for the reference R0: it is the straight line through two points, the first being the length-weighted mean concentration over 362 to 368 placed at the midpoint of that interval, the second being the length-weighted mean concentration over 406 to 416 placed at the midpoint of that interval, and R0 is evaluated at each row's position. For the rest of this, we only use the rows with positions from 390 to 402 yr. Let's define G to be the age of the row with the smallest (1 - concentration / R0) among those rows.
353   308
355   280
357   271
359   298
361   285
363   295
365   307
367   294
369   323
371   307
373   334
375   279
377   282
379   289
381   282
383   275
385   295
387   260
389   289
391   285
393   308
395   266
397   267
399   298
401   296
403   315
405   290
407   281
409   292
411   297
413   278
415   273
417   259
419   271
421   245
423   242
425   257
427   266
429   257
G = 393 yr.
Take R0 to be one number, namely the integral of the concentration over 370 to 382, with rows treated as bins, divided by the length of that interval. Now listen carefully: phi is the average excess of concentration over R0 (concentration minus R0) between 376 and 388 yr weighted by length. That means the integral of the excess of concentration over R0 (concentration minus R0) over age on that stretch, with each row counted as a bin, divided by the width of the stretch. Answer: -15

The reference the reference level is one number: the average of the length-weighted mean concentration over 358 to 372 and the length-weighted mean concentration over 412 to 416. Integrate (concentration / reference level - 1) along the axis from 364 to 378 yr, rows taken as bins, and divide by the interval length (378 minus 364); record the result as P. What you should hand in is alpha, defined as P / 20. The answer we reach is 0.0027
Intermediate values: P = 0.053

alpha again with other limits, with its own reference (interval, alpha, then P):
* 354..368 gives 0.0003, 0.006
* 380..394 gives -0.0006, -0.012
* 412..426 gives -0.0048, -0.096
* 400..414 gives 0.0007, 0.015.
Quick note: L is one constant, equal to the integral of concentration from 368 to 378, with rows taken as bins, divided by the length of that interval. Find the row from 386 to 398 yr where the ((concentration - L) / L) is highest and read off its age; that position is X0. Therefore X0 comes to 393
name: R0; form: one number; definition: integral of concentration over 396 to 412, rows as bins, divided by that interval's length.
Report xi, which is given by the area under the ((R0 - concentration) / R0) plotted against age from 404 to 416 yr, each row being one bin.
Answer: 0.3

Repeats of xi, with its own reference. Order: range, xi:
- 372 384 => 0.1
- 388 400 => 0.3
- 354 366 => 0.1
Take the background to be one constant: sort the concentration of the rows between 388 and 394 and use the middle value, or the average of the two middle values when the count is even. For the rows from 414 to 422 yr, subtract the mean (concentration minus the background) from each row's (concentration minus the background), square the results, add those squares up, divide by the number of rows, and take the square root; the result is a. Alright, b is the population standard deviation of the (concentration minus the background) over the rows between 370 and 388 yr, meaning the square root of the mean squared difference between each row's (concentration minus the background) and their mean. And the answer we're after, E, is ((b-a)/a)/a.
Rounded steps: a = 11.2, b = 20.1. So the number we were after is 0.07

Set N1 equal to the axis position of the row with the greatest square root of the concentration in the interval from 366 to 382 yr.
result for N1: 373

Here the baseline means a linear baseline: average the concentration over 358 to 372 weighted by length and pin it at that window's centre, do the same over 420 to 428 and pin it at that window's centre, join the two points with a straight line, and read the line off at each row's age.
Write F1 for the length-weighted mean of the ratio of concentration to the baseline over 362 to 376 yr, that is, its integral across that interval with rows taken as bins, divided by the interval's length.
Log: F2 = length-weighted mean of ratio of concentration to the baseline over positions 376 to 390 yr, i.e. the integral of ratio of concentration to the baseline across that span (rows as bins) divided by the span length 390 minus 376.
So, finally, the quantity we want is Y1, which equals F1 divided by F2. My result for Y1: 1.04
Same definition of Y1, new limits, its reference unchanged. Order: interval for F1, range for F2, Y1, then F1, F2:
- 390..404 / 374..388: 1.09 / 1.06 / 0.97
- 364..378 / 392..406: 0.96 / 1.02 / 1.07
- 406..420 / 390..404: 1.01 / 1.07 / 1.06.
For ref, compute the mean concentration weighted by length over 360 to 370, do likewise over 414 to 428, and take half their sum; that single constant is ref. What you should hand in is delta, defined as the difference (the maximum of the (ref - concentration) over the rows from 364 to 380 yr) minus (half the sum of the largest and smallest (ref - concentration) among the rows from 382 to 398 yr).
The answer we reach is 5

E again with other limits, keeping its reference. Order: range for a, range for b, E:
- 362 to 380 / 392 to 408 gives 0.00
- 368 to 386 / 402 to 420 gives -0.01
